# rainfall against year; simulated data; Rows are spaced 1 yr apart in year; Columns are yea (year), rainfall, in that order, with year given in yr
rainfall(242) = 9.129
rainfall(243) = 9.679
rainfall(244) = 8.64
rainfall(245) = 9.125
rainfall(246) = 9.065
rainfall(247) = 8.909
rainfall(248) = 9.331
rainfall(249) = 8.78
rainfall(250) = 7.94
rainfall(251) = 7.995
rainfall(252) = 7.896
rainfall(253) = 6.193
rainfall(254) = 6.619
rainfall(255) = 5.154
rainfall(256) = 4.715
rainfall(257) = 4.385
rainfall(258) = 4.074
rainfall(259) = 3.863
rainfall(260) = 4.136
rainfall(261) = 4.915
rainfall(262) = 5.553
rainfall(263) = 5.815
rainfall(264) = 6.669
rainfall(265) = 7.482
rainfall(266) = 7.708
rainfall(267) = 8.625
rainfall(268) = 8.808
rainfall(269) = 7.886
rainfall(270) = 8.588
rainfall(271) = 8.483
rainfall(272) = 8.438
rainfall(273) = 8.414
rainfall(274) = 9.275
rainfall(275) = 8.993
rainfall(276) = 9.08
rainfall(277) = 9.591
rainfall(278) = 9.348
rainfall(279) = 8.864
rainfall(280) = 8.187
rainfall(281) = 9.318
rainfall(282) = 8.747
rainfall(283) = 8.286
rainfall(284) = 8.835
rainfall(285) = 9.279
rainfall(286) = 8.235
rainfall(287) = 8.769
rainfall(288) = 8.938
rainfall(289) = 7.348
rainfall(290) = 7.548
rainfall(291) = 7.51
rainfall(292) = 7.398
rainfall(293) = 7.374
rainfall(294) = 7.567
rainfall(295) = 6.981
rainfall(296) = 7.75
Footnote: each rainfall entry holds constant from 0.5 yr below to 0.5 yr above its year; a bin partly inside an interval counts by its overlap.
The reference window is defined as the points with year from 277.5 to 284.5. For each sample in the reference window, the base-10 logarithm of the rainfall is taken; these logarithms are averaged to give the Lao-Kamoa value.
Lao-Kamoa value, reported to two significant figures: 0.94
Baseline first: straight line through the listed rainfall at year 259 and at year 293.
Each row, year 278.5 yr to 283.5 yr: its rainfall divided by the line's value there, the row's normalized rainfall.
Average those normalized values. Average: 1.4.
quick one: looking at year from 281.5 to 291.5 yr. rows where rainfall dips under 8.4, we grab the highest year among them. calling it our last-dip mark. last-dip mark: 291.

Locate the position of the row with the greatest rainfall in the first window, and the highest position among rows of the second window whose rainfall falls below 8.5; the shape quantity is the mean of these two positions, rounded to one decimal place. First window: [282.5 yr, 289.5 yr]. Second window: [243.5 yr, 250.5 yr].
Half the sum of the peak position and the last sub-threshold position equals 267.5 yr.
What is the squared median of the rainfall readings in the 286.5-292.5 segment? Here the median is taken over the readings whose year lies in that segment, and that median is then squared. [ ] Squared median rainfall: 57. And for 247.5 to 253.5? 63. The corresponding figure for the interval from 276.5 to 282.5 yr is 83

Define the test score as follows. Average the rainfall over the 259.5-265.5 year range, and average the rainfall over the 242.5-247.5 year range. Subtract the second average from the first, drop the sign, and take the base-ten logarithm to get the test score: 0.5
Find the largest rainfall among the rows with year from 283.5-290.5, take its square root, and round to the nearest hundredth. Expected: 3.05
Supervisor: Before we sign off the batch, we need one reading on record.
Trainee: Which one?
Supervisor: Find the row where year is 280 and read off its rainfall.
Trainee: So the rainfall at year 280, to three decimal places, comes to 8.187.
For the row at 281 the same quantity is 9.318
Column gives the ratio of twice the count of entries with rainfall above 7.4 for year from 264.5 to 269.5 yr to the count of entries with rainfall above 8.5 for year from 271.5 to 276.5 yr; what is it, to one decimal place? 3.3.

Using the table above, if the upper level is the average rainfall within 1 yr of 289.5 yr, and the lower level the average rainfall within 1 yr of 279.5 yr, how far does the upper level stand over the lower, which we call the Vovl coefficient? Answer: -1.1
